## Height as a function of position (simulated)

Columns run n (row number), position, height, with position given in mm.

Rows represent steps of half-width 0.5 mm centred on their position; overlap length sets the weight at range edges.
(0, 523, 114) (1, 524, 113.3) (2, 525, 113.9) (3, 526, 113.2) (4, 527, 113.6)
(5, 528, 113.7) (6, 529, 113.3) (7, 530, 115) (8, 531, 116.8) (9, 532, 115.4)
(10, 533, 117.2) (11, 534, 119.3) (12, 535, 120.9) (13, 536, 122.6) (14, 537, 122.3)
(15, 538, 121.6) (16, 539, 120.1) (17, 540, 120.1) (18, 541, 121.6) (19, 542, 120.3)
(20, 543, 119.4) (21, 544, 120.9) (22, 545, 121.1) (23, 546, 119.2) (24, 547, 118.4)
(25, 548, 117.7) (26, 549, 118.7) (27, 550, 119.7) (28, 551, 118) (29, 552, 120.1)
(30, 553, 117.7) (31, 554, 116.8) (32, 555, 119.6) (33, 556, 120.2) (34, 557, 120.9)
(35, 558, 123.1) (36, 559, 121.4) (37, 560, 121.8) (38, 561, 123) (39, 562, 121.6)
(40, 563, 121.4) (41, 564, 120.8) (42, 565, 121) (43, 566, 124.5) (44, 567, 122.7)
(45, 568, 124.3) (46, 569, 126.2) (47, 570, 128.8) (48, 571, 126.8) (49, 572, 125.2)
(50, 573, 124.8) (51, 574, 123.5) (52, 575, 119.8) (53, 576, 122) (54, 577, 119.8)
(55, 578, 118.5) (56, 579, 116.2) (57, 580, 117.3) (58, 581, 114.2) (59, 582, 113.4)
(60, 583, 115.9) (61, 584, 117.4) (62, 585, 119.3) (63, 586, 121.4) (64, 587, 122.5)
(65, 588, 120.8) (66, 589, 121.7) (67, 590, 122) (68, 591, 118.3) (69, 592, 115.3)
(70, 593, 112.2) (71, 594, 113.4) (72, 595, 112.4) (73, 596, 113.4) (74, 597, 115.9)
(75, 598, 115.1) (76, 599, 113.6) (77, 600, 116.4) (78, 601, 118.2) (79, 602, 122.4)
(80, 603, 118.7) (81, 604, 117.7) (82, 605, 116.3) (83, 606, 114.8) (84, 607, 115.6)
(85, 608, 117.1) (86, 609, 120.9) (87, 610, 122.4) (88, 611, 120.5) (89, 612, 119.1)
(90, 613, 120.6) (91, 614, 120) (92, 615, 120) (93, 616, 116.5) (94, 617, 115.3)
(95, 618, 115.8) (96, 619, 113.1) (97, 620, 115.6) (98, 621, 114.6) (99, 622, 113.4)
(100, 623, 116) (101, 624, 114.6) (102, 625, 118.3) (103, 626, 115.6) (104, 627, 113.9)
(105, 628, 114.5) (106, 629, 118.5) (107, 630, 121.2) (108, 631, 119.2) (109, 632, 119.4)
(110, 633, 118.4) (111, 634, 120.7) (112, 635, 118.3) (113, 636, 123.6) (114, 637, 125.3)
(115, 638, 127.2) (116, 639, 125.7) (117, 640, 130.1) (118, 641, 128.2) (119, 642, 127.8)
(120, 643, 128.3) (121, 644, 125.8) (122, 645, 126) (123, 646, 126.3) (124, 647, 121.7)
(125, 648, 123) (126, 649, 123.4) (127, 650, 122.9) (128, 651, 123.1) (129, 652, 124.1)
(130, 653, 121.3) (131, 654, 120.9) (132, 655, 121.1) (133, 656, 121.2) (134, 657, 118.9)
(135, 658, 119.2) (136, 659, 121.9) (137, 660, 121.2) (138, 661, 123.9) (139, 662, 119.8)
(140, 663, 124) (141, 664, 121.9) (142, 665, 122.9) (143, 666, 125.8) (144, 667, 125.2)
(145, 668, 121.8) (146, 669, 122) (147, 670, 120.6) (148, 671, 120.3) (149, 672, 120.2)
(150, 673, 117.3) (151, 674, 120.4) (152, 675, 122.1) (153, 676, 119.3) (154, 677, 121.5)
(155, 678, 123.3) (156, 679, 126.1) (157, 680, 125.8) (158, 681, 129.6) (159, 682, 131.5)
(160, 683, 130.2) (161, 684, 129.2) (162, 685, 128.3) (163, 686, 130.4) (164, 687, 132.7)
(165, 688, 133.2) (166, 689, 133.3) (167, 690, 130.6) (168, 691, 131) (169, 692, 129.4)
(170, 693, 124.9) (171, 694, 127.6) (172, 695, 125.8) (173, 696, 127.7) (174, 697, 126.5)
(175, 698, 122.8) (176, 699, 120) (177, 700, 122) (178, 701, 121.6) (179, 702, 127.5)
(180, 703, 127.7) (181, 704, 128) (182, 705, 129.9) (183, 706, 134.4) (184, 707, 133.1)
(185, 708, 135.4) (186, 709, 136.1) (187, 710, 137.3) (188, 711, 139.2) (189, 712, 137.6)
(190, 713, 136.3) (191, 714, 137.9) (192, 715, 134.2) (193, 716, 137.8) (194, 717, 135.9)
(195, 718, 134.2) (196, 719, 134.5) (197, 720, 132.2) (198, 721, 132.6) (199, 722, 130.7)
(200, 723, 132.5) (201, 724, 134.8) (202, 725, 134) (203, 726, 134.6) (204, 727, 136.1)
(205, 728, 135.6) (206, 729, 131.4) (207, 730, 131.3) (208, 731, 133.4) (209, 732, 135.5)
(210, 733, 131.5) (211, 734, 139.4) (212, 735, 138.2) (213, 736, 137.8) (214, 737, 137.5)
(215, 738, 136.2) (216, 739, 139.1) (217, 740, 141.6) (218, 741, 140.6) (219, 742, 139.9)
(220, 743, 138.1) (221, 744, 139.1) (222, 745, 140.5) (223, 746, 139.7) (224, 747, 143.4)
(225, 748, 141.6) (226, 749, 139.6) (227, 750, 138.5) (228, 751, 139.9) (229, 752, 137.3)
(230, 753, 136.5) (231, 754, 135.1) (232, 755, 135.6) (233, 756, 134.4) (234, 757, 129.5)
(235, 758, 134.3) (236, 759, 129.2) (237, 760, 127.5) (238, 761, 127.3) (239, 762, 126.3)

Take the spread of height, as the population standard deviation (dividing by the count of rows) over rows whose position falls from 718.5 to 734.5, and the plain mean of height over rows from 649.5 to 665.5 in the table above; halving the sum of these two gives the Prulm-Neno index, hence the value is 62.0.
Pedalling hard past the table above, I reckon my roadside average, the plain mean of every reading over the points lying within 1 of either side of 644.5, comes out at 126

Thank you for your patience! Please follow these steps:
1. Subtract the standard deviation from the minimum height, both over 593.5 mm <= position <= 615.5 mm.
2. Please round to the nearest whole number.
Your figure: 109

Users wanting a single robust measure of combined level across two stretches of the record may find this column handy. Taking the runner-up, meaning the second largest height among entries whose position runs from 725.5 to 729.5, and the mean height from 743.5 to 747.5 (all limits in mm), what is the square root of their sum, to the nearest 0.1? 16.6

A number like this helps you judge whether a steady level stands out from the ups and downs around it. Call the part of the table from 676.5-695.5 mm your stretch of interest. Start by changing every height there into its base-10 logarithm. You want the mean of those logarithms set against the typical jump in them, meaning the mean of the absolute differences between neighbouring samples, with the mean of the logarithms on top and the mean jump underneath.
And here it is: 345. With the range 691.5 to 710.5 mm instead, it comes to 283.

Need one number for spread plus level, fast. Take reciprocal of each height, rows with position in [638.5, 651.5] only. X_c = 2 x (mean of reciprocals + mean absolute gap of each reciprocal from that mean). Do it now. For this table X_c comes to 0.0162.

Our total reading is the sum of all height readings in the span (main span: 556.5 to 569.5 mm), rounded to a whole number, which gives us 1593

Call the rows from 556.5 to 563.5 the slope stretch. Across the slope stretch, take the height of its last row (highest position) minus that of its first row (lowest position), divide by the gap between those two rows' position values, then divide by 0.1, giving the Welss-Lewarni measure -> 1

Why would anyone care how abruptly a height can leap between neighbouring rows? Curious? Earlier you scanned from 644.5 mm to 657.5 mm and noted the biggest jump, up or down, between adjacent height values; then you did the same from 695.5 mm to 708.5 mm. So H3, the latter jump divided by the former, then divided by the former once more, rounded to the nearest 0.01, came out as 0.28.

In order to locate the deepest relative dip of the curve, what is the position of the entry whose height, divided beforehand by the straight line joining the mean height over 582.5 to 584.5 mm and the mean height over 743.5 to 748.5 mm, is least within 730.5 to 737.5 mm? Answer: 733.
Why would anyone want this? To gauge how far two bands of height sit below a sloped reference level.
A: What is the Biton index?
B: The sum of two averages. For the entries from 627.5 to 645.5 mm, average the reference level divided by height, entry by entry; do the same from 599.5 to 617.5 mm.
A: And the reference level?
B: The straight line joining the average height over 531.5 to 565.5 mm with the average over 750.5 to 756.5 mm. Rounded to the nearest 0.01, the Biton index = 2.09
